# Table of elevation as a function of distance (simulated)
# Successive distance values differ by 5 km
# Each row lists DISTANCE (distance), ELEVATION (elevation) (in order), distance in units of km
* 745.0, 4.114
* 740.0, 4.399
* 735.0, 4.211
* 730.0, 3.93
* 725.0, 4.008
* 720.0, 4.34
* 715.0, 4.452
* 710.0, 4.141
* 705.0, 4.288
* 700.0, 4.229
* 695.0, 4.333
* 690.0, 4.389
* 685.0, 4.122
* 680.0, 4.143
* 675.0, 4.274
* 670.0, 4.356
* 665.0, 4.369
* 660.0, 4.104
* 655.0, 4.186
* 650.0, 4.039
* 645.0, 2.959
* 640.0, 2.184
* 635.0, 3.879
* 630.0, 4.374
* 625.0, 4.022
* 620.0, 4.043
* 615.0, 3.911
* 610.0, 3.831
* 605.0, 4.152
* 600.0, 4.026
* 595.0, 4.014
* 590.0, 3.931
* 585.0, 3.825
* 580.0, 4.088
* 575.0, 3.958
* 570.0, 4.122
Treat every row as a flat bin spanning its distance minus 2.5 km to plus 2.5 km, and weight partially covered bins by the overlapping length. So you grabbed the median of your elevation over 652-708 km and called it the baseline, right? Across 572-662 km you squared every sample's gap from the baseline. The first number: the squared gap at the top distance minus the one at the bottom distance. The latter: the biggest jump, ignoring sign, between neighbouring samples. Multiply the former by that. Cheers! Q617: -0.30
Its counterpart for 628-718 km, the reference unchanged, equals 0.09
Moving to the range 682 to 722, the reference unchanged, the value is 0.00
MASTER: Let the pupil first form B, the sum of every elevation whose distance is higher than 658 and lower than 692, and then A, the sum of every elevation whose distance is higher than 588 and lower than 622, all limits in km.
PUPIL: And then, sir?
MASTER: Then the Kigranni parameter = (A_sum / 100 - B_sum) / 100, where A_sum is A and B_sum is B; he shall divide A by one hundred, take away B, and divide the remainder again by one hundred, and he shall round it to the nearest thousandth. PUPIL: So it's -0.295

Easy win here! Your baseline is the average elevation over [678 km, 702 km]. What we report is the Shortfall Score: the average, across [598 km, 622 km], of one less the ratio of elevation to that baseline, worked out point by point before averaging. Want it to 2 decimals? 0.06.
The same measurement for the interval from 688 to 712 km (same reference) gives -0.01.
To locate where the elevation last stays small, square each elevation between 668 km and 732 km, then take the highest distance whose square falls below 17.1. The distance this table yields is 730.0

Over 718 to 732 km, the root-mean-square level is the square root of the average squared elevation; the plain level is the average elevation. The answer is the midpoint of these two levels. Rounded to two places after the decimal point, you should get 4.09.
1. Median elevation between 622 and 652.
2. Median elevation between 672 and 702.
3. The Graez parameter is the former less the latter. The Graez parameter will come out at -0.301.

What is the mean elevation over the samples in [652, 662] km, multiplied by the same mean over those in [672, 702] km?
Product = 17.6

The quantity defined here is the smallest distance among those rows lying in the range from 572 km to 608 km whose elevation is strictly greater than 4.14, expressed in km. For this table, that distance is 605.0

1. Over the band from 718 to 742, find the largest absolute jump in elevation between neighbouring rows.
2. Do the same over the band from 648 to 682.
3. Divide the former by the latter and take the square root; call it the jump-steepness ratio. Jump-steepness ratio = 1.1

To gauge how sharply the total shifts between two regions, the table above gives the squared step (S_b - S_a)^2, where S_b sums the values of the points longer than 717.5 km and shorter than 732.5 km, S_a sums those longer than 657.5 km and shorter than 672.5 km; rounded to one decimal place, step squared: 0.3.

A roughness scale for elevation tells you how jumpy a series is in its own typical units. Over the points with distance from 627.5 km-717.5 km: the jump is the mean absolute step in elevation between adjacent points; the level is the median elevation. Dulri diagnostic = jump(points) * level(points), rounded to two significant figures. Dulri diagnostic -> 1.4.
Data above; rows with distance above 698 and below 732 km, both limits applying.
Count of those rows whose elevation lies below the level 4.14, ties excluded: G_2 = 2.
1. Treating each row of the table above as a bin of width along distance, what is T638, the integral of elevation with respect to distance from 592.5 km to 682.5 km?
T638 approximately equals 354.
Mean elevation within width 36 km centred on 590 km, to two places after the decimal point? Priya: 4.00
